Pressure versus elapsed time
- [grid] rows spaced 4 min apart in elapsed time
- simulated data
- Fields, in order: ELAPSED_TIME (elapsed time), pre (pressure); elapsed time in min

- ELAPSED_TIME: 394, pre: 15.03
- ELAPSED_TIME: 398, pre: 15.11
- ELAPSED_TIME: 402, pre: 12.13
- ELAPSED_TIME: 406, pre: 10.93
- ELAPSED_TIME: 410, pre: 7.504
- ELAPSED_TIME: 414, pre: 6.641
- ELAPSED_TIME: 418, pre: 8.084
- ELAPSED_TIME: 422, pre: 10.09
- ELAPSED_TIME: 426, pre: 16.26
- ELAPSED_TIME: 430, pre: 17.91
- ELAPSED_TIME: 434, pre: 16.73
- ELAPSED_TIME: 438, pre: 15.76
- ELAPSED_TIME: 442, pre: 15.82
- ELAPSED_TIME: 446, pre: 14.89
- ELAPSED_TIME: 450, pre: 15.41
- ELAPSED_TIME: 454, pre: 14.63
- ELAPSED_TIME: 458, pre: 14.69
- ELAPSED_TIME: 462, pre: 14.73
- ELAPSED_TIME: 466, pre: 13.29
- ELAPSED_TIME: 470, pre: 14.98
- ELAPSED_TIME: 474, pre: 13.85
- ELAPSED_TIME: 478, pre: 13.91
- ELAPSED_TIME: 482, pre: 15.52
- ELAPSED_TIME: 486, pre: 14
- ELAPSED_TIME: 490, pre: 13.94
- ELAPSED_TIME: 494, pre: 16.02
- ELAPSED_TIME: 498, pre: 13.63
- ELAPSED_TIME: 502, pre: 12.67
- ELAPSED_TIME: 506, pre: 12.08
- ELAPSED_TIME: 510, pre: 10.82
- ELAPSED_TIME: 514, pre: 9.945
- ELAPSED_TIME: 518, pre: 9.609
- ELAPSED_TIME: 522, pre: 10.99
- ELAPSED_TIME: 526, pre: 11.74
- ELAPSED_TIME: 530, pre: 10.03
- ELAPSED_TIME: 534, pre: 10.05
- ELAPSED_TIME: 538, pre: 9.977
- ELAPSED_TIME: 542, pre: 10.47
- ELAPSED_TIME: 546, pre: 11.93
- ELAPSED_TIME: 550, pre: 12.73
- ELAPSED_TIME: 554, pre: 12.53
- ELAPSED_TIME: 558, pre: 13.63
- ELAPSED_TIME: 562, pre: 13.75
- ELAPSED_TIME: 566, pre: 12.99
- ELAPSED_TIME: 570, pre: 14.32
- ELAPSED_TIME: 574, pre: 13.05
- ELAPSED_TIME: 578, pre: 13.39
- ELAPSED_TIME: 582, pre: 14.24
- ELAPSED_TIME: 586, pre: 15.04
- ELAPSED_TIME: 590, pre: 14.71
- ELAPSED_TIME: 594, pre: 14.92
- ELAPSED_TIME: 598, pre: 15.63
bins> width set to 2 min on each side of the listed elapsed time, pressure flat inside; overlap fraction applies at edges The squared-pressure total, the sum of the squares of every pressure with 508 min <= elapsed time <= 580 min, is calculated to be 2537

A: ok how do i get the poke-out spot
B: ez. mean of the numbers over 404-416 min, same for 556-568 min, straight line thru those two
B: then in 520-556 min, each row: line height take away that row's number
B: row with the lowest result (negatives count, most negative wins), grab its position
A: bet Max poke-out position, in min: 550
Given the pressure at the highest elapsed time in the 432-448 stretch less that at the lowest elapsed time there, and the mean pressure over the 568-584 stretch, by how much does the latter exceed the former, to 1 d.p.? 15.6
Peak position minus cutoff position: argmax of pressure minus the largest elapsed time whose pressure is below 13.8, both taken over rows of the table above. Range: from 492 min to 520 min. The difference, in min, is -24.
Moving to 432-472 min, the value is -32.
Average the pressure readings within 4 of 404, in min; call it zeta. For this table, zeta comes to 11.5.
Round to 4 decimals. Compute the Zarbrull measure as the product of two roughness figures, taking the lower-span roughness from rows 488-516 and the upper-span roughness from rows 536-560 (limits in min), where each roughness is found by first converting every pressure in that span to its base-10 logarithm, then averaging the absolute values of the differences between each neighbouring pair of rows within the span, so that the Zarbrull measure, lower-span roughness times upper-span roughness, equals 0.0013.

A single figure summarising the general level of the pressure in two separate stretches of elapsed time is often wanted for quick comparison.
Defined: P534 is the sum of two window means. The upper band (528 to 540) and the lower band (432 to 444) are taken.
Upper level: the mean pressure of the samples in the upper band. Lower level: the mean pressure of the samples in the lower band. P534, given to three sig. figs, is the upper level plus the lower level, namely 26.1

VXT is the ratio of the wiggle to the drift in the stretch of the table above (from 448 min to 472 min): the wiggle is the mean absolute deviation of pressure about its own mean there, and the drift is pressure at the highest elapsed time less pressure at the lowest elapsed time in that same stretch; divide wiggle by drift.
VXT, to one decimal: -1.0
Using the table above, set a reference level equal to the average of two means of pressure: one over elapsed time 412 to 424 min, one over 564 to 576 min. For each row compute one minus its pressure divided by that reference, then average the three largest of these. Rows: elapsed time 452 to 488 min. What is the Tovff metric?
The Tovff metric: -0.26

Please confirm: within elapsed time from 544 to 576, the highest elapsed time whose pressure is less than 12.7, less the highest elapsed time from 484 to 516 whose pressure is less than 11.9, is 40 min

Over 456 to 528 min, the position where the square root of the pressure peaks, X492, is 494 min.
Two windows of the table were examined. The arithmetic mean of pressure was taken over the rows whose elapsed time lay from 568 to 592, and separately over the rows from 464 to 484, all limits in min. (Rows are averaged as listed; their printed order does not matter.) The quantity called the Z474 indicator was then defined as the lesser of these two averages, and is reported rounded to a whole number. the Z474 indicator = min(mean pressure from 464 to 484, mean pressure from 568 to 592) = 14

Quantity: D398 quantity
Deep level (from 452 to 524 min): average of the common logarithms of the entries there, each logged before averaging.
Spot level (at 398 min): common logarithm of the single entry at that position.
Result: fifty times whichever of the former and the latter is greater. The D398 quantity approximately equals 59.0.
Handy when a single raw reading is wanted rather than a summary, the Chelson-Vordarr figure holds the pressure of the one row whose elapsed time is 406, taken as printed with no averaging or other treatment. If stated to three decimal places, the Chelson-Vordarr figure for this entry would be 10.930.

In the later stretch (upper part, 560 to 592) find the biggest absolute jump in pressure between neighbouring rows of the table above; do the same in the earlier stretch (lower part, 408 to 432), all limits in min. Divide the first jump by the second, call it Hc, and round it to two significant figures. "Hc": 0.22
